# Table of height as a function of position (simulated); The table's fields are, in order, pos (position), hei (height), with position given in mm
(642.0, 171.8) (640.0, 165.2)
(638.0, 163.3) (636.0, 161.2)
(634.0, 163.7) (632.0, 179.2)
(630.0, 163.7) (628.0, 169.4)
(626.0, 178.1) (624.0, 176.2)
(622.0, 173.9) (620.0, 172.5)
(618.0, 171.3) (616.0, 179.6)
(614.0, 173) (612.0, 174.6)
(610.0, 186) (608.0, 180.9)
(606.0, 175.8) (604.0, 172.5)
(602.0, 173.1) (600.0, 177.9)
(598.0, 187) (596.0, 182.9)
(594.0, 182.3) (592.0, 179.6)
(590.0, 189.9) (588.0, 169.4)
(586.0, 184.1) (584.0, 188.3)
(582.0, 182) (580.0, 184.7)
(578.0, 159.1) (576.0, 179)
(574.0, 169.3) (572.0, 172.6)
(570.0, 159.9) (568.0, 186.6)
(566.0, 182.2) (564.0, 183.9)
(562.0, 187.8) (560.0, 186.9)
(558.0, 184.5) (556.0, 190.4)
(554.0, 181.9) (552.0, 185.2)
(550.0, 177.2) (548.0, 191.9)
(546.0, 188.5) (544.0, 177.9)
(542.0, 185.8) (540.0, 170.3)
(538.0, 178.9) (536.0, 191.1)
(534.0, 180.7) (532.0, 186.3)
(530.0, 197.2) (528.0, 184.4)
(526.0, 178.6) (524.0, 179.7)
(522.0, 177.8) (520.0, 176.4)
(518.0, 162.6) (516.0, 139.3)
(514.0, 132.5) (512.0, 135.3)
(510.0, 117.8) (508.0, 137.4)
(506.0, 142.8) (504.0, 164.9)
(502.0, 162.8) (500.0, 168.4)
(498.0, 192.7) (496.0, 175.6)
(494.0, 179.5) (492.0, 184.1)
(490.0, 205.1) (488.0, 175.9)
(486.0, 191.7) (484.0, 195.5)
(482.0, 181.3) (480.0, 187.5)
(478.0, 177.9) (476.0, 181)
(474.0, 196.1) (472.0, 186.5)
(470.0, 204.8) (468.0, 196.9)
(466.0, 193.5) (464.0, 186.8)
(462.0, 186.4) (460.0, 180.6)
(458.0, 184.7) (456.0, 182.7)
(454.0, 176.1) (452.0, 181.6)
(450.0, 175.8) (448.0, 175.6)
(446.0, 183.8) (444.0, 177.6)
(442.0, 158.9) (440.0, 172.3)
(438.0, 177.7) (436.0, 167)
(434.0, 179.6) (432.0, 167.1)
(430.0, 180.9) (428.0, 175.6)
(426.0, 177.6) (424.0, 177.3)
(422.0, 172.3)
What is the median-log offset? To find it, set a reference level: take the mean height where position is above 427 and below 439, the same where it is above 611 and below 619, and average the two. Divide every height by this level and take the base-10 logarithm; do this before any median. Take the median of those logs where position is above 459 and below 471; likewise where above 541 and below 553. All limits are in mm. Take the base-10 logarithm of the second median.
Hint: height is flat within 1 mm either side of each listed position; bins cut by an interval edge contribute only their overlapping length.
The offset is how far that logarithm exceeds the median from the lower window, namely -1.62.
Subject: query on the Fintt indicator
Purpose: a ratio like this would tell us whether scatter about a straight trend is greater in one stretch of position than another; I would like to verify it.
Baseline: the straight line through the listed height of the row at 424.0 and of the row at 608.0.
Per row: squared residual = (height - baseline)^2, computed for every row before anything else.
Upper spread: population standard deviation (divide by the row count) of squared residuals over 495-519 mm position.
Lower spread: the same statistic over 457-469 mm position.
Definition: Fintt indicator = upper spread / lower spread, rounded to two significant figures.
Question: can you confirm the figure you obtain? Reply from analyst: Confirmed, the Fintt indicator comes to 9.1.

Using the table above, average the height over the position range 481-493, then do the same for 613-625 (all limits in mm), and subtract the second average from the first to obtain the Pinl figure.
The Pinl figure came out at 15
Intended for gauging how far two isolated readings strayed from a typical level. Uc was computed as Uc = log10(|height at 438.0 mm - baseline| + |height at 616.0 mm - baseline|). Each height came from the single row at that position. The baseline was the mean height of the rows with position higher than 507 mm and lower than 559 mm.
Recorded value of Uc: 1.08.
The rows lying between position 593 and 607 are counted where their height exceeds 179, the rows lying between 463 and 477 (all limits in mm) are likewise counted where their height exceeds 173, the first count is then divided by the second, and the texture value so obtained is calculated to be 0.43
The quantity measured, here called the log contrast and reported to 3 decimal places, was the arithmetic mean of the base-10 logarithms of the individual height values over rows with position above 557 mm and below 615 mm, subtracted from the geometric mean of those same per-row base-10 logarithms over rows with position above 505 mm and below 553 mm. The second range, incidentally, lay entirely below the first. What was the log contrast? -0.028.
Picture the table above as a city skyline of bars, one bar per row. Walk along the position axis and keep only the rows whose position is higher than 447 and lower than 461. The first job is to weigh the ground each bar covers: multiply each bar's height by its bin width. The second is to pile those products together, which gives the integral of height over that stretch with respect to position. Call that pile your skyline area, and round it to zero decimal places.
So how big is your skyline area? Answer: 2514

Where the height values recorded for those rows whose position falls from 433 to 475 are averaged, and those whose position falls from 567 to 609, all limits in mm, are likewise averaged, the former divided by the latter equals 1.02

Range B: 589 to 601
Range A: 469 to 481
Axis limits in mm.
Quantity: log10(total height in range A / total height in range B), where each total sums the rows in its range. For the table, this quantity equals 0.013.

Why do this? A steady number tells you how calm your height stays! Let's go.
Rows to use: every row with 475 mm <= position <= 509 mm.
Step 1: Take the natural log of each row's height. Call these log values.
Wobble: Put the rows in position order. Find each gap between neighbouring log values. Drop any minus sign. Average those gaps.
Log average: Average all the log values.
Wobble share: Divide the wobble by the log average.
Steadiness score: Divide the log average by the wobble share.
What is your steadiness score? 407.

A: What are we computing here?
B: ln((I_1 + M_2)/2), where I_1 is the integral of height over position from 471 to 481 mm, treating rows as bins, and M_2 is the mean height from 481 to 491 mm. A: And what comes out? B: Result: 6.93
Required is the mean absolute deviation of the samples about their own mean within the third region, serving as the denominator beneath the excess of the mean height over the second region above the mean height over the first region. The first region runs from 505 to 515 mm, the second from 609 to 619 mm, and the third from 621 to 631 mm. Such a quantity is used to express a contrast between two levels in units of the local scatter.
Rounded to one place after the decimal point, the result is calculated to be 9.6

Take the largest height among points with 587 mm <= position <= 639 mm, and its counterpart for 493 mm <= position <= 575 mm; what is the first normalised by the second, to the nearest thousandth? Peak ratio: 0.963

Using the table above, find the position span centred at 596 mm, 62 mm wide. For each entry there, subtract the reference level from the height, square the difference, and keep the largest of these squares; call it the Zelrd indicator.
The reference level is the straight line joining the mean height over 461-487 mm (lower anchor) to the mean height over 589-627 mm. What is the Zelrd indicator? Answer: 472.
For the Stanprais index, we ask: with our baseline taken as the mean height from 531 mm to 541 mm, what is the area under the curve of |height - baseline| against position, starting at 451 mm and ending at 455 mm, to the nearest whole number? 11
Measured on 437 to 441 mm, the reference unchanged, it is 26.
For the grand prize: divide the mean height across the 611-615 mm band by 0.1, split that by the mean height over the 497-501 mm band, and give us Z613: 9.6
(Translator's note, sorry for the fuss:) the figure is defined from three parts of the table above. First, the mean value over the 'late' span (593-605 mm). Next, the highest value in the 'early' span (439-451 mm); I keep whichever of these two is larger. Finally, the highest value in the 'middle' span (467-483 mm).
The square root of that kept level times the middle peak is 194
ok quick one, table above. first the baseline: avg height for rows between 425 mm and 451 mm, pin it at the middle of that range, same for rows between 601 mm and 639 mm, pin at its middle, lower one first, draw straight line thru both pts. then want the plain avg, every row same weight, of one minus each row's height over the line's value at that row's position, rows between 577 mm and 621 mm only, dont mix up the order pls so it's -0.030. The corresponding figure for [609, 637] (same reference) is 0.000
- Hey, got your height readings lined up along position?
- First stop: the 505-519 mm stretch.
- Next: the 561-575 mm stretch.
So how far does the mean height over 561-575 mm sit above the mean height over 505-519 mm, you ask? 39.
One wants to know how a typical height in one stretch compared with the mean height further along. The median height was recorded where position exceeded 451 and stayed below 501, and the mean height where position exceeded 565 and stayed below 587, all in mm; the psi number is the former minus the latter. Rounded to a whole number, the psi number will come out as 8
